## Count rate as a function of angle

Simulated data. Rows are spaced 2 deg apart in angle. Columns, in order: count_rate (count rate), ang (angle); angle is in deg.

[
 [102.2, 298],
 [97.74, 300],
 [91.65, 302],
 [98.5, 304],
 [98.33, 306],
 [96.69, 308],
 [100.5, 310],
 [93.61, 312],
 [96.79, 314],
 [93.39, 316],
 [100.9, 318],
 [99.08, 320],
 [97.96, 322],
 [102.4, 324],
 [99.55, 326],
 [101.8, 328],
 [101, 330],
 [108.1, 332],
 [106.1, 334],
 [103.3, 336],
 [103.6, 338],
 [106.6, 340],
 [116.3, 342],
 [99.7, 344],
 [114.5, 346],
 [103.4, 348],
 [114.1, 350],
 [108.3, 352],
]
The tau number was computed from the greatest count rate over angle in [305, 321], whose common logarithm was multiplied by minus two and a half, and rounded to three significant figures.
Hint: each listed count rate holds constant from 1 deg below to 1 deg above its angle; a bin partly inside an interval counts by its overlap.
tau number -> -5.01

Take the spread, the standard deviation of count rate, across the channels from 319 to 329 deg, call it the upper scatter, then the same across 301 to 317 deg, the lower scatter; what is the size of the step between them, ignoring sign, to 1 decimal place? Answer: 1.2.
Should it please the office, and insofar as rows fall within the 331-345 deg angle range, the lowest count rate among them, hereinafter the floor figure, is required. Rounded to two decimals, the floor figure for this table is 99.70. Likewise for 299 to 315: 91.65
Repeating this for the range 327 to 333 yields 101.00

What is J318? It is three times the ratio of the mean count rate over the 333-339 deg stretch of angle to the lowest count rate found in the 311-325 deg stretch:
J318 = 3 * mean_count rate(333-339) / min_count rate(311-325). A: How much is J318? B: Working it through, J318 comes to 3.35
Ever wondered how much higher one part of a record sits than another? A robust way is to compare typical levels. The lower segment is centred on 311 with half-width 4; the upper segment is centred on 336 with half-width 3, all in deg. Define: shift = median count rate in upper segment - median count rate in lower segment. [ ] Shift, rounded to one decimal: 6.9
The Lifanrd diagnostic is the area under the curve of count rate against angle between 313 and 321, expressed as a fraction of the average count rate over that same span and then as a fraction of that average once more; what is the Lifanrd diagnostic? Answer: 0.0820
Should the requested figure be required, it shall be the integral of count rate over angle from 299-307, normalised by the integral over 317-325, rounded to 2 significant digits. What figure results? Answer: 0.96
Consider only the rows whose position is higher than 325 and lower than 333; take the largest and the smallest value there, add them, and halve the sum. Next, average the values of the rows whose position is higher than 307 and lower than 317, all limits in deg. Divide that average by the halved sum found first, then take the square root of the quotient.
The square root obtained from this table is 0.963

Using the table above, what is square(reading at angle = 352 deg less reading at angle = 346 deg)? 38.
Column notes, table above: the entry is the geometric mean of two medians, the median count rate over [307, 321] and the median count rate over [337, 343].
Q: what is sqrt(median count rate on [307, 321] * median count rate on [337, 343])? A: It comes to 102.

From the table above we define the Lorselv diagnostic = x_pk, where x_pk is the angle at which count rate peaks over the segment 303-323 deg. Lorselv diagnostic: 318 deg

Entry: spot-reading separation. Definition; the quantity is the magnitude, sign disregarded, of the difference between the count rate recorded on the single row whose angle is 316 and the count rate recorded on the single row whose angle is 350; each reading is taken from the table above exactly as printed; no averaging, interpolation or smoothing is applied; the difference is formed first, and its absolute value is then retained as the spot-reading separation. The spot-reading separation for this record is 21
